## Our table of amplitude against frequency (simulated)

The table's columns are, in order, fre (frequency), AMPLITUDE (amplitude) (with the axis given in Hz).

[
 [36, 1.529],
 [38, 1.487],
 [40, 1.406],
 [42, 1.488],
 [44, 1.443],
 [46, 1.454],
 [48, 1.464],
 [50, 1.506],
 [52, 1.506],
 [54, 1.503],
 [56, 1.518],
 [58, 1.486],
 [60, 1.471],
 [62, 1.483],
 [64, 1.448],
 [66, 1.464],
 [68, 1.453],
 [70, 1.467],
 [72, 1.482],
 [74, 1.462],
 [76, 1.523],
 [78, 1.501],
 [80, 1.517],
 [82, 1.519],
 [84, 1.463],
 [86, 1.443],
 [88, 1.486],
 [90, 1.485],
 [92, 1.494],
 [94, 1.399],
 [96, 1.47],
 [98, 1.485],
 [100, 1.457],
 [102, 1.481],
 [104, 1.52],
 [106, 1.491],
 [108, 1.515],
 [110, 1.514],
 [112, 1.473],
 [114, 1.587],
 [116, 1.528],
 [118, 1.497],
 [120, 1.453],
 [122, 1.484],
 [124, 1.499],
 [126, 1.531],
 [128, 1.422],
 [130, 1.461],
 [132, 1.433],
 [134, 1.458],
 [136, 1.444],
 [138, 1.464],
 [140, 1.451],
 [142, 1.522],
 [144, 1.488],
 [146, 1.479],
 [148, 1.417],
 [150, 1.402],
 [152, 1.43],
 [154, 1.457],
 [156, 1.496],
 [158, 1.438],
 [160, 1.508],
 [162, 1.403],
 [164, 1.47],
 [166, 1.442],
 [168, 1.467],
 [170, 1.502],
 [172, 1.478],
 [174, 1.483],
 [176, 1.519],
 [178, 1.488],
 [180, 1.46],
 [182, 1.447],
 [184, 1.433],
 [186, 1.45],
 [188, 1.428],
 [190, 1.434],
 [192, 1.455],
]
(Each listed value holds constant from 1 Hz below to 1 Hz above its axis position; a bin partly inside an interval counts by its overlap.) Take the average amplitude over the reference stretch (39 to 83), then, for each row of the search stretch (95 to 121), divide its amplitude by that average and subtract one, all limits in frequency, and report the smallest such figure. -0.018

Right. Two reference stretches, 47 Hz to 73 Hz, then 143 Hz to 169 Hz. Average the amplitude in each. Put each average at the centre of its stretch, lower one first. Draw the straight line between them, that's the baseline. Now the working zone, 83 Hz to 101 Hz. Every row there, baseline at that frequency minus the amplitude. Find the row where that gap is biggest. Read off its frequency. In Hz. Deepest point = 94 Hz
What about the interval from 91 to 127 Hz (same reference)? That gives 94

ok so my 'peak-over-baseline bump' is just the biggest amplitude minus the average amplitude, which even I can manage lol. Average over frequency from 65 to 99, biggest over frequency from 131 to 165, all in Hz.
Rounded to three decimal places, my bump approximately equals 0.045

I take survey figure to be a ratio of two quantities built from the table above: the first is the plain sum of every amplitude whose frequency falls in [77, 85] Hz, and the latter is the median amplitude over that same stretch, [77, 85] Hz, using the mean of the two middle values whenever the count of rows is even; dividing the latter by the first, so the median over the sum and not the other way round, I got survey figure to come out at 0.25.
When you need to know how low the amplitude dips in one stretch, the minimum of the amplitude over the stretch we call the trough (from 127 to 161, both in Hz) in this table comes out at 1.402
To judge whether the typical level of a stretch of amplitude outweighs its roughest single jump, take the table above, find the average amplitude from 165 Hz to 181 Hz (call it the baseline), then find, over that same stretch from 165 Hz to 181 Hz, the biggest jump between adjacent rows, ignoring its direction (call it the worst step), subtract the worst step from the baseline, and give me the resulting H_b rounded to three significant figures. 1.44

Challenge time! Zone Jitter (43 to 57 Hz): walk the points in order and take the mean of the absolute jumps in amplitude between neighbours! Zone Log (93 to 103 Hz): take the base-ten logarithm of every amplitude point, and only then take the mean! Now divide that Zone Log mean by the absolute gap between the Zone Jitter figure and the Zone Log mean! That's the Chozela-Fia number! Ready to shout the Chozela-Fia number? 1.09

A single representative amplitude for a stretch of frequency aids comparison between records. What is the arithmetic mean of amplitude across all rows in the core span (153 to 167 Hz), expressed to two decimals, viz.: 1.46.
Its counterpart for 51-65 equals 1.49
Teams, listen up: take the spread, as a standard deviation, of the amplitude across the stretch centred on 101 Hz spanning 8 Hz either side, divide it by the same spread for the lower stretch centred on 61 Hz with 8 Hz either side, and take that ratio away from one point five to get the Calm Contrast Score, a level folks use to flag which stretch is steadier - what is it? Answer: -0.1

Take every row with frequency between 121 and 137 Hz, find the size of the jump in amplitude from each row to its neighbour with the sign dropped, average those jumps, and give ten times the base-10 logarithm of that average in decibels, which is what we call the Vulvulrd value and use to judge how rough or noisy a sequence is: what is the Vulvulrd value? -14.3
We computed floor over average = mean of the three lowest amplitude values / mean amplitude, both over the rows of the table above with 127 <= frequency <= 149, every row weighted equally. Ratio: 0.977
